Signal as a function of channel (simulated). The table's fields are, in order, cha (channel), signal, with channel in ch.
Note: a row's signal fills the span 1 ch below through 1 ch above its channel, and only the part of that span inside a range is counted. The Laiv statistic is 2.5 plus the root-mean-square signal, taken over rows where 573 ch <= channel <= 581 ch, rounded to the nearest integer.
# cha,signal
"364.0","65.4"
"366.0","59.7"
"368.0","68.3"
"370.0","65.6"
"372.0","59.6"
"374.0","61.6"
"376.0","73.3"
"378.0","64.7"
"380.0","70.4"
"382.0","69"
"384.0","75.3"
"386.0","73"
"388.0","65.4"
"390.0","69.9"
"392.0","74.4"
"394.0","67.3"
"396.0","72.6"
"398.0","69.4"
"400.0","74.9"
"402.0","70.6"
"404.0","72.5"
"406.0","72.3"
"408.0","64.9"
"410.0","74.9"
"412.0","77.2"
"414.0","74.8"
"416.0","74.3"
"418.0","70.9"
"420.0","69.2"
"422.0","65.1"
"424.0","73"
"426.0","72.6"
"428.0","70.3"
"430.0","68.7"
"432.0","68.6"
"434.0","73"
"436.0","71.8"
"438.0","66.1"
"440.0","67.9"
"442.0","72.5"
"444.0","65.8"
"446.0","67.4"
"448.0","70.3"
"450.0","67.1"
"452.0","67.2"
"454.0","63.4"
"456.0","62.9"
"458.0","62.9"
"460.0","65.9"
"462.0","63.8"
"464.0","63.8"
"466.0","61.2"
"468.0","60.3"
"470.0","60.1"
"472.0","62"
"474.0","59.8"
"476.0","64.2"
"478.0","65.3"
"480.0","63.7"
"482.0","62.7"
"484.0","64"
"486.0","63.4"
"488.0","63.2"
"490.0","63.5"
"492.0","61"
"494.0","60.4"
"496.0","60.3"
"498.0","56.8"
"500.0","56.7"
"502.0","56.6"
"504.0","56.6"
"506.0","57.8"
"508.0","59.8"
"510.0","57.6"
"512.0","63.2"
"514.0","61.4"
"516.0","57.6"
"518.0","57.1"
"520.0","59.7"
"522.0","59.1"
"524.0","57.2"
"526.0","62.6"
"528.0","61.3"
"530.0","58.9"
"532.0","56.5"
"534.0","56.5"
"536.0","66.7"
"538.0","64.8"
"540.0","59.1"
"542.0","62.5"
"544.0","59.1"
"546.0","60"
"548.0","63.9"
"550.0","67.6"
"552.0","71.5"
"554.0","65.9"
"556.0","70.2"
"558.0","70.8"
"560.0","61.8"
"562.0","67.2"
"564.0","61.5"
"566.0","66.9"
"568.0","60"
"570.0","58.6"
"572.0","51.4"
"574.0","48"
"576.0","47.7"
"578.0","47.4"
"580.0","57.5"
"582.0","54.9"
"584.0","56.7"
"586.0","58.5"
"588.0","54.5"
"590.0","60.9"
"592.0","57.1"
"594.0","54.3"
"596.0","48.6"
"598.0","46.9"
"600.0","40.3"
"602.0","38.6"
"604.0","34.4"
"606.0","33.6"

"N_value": 53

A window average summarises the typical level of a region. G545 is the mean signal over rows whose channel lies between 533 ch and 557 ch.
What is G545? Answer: 64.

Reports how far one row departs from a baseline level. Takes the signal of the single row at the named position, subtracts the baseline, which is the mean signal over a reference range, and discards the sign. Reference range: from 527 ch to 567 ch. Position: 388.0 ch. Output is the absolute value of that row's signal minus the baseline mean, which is 1.8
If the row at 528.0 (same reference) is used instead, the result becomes 2.3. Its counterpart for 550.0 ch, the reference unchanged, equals 4.0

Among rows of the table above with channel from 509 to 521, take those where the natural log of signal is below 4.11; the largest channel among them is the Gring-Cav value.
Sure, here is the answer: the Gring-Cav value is 520.0 ch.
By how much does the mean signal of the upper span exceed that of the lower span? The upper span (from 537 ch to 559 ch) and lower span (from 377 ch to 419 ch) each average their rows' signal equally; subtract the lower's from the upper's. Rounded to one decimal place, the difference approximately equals -6.3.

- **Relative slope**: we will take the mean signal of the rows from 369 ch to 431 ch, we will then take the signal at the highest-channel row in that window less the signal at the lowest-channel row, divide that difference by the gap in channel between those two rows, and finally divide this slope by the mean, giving 0.0007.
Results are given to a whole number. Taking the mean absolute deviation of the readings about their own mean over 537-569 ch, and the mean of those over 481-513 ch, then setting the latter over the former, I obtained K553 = 17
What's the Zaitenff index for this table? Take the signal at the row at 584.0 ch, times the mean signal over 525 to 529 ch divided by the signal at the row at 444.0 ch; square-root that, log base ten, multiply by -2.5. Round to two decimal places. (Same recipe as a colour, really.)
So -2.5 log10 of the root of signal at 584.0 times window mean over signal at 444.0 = -2.16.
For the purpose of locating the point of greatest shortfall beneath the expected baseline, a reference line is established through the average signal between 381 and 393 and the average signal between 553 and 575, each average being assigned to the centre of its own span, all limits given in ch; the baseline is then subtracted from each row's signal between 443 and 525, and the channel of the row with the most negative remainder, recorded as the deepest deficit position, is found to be 498.0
